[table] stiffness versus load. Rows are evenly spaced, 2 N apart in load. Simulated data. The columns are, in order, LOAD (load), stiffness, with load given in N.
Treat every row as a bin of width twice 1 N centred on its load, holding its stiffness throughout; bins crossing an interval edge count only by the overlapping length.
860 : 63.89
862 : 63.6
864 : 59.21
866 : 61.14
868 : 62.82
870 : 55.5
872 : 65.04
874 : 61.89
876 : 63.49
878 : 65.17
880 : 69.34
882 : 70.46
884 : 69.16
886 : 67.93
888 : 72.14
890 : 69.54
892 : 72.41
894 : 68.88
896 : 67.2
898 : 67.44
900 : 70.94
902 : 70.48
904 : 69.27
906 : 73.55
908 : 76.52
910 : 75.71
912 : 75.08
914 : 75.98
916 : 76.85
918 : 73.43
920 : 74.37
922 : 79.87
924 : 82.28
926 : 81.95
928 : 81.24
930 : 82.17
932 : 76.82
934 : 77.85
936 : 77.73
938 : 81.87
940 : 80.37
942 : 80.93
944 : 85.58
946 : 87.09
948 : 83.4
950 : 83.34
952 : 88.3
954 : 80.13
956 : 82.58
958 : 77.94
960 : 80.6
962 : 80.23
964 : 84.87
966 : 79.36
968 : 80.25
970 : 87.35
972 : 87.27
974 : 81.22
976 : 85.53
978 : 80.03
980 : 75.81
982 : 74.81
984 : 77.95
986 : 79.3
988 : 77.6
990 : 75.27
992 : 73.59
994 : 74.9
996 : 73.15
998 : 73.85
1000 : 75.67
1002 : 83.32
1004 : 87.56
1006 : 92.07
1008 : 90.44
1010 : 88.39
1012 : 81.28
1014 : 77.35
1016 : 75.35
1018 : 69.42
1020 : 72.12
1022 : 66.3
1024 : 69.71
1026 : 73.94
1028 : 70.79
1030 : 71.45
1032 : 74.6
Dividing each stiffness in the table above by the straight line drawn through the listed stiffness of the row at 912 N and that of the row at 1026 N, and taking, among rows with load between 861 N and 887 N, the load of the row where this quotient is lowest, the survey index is 870 N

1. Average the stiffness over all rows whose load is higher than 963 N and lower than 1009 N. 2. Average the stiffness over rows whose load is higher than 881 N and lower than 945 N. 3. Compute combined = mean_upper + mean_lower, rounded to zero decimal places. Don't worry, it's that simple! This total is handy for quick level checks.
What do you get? 156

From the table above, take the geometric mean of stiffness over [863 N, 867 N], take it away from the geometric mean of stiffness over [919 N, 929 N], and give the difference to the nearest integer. 20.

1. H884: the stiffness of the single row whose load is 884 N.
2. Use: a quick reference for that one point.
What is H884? 69.16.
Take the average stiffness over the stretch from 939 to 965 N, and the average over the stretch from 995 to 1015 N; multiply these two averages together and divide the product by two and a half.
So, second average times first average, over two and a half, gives 2723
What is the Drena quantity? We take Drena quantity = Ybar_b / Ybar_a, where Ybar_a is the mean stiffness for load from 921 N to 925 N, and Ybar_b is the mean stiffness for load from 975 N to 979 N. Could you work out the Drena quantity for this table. 1.02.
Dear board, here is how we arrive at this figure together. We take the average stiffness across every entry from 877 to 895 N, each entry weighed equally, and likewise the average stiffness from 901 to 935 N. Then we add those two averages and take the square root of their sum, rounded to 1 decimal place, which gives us 12.1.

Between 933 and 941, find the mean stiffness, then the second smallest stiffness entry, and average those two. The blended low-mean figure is 79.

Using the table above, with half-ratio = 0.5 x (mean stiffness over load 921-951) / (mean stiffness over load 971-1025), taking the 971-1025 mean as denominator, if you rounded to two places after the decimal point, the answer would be 0.52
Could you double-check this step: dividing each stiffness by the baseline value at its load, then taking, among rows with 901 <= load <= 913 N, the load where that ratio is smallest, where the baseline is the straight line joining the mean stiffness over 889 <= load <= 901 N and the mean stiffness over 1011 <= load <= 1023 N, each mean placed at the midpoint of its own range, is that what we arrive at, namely 904 N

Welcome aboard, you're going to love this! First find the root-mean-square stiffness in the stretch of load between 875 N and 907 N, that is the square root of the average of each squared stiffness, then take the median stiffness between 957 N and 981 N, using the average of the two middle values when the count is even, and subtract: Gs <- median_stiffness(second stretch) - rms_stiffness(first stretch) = 11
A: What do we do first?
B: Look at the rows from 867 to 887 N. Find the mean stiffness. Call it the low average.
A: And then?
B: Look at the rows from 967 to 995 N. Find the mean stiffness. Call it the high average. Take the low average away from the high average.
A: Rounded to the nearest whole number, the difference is 14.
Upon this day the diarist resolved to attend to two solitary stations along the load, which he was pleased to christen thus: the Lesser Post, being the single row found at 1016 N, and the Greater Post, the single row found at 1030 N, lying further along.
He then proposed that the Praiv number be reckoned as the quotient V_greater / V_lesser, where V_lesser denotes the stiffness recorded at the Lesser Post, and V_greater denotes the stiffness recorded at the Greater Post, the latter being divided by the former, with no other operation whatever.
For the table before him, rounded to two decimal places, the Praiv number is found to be 0.95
